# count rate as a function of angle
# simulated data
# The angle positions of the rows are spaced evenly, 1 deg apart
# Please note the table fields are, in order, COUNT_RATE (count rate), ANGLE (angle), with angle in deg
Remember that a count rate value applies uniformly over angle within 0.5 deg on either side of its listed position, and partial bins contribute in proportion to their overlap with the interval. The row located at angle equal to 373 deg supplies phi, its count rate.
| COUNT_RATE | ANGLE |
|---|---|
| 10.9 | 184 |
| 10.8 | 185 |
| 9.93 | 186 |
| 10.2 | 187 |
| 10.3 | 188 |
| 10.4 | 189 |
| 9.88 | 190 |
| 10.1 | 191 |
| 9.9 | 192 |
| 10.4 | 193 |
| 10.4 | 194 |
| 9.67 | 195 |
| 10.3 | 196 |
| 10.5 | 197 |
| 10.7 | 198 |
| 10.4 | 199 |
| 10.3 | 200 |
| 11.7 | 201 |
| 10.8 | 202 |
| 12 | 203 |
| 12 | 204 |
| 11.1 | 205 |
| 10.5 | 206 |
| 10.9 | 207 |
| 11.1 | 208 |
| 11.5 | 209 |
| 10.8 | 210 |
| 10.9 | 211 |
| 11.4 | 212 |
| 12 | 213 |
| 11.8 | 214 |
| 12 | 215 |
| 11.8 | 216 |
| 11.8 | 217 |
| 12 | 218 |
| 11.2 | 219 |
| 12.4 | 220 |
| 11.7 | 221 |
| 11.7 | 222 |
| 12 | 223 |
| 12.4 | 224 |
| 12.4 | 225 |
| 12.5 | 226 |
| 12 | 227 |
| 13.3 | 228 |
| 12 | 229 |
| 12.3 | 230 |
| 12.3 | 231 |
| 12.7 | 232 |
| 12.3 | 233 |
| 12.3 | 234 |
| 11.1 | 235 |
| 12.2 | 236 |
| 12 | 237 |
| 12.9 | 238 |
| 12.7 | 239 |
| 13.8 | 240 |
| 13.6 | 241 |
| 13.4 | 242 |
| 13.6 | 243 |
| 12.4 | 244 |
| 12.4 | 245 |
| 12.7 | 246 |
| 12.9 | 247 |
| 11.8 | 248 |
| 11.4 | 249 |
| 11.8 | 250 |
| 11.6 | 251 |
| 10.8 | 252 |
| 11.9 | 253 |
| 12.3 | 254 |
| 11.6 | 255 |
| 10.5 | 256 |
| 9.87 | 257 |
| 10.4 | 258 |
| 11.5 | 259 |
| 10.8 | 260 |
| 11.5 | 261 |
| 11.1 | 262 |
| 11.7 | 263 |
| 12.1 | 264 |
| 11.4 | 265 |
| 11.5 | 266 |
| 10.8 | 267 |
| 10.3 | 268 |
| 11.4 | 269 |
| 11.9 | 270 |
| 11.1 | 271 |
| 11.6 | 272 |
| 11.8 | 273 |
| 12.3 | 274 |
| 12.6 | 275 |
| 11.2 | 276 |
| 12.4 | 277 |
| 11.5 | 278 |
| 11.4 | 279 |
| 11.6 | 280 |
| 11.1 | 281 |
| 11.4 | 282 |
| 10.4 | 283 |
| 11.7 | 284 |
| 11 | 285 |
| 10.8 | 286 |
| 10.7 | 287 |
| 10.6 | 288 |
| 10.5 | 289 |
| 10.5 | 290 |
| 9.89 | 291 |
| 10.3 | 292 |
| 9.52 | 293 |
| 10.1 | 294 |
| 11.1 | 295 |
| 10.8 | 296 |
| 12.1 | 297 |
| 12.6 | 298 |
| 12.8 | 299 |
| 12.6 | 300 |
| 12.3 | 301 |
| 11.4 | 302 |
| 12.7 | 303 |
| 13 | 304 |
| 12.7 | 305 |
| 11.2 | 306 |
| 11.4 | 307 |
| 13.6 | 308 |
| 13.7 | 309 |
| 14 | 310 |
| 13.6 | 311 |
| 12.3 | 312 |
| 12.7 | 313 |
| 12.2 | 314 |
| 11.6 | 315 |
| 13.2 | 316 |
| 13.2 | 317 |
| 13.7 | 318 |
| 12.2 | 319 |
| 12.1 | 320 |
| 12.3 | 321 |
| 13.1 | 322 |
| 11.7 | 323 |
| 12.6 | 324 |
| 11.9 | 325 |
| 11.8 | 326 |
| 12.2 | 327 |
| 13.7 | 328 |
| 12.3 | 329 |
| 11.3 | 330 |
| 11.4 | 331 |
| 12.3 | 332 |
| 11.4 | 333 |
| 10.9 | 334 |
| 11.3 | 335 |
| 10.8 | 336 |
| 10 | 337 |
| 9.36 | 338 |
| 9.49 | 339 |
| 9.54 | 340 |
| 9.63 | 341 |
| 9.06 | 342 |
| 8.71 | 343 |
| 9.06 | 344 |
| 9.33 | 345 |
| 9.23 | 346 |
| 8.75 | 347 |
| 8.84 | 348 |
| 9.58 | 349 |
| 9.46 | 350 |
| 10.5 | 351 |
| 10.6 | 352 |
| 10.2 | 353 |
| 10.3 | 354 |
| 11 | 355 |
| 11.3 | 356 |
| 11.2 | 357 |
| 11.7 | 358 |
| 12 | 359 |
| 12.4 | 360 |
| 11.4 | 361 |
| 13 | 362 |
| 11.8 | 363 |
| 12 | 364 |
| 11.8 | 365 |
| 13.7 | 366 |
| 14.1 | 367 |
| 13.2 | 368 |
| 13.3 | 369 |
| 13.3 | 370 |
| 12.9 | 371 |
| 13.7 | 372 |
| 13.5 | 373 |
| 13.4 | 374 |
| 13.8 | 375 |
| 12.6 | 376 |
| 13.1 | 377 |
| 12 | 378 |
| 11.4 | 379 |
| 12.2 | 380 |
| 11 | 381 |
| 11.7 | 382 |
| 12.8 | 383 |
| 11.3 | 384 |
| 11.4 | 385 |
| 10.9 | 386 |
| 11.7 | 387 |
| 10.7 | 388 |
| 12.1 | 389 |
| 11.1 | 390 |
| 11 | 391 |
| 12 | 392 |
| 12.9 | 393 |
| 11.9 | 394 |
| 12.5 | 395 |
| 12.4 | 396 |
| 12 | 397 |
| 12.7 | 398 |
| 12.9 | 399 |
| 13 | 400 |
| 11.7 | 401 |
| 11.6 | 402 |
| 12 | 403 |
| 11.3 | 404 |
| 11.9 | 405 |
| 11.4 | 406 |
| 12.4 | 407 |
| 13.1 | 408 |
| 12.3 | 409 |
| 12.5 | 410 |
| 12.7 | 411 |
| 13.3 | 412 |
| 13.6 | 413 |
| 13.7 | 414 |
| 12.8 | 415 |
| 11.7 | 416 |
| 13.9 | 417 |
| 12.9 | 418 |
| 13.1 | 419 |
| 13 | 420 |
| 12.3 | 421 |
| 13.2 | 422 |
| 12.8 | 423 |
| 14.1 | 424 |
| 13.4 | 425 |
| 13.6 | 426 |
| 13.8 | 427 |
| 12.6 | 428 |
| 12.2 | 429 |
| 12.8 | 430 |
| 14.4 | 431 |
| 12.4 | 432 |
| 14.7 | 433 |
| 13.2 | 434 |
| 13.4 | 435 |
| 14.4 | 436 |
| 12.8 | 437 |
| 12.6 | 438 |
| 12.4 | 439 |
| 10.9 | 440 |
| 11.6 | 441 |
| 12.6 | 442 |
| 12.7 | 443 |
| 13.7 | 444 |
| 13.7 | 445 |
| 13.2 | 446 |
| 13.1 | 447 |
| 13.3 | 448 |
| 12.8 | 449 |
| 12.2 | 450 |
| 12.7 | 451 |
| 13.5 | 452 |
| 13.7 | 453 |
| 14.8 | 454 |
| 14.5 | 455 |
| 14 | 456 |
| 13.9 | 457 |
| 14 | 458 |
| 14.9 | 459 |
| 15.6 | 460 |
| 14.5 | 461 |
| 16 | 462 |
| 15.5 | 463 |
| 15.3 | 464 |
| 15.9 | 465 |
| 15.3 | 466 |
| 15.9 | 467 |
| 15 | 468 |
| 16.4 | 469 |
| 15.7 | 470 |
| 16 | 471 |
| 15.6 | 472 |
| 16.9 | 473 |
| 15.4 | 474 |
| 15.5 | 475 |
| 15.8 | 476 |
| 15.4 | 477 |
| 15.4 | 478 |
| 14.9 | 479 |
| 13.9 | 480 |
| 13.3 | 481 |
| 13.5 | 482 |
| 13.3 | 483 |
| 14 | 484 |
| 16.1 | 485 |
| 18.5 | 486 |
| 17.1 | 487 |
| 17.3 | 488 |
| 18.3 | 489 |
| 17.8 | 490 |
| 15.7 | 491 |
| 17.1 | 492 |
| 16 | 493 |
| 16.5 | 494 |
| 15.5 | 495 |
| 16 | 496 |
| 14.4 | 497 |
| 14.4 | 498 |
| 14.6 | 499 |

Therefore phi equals 13.5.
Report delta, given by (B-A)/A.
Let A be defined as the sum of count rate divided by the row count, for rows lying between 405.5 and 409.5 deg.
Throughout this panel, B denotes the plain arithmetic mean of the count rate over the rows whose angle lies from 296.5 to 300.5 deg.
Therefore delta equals 0.02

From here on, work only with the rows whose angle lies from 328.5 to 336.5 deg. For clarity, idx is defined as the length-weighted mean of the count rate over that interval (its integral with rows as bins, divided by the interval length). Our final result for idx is 11.5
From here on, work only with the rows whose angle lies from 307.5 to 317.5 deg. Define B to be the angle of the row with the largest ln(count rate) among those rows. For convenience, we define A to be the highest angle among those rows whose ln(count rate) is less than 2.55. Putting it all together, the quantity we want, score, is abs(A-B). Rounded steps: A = 315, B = 310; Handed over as 5 deg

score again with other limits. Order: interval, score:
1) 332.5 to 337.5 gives 4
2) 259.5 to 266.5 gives 2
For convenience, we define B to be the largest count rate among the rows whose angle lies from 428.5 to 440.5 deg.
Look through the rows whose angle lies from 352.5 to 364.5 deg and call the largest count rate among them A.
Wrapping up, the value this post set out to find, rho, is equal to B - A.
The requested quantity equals 1.7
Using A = 13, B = 14.7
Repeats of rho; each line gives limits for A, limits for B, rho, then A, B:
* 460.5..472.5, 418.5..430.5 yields -2.3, 16.4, 14.1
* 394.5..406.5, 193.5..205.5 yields -1.0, 13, 12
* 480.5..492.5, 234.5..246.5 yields -4.7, 18.5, 13.8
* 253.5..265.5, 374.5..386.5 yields 1.5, 12.3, 13.8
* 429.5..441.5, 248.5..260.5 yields -2.4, 14.7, 12.3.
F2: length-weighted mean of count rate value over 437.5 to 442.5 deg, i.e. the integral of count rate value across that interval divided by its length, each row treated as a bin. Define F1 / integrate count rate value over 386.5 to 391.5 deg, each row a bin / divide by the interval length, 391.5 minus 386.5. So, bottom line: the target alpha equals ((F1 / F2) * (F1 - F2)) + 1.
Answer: 0.3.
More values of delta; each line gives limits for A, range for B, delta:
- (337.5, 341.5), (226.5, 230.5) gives 0.30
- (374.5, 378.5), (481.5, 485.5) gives 0.10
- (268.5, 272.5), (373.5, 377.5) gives 0.15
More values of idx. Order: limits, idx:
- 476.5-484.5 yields 14.2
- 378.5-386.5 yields 11.6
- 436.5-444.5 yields 12.4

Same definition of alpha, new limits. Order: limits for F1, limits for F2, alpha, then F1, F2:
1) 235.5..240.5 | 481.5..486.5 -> -1.0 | 12.7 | 15.1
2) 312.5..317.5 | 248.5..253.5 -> 2.2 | 12.6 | 11.5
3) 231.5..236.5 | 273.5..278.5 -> 1.1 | 12.1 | 12.0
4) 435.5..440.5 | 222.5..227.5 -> 1.4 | 12.6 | 12.3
